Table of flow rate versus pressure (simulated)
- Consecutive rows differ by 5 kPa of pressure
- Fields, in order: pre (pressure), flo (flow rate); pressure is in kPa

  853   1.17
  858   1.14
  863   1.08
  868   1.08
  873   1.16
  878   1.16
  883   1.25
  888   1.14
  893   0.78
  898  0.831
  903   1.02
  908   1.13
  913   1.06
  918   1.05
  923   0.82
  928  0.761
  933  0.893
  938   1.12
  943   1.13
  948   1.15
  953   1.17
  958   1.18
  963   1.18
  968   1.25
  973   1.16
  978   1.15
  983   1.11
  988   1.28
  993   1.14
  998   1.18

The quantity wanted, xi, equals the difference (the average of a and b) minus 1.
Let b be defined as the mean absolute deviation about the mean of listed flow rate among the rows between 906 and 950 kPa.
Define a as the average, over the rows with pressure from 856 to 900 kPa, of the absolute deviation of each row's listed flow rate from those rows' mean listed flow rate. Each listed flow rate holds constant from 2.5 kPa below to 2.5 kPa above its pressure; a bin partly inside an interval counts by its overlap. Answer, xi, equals -0.879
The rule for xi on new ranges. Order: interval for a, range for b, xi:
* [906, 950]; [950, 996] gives -0.918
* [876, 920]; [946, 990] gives -0.925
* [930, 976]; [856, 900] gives -0.912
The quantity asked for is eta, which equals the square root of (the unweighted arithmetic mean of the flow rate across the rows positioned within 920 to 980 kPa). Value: 1.04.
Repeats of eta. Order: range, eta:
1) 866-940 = 1.01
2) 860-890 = 1.07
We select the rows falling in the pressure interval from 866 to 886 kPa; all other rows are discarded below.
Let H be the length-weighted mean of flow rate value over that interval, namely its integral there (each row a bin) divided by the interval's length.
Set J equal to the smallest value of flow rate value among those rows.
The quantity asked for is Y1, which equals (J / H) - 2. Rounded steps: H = 1.16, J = 1.08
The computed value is -1.07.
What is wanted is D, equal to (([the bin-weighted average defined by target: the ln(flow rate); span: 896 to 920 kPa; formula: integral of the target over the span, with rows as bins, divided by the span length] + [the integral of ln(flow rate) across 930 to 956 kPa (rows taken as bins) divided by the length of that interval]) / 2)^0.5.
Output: 0.218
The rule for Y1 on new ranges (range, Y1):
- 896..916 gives -1.18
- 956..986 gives -1.05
